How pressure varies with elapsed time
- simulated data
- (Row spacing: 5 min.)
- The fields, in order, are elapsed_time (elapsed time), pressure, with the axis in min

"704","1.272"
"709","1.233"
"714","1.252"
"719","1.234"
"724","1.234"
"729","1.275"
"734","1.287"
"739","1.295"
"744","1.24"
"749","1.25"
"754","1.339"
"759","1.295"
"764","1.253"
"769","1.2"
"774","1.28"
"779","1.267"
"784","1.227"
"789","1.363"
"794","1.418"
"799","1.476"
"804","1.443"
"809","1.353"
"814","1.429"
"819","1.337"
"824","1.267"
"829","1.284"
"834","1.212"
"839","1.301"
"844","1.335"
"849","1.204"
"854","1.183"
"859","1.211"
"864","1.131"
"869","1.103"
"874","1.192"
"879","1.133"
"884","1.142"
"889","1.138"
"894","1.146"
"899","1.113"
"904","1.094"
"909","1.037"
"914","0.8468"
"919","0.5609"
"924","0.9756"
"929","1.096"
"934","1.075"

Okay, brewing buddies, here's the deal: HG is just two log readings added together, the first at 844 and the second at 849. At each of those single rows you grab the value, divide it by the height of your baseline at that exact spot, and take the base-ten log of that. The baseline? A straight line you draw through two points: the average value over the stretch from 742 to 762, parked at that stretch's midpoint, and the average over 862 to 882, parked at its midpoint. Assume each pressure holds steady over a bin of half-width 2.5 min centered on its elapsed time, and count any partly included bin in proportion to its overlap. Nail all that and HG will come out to 0.070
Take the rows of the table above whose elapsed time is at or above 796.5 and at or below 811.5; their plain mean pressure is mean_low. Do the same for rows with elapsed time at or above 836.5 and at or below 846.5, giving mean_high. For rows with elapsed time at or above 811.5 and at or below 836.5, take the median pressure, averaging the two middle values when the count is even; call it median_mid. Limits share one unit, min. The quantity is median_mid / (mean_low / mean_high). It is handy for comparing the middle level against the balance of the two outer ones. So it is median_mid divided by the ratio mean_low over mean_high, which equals 1.19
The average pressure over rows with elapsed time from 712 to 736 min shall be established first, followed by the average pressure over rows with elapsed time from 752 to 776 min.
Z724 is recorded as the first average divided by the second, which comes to 0.99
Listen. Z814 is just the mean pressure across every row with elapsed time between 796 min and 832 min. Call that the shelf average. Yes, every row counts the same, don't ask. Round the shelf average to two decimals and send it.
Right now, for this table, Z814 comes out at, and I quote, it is 1.37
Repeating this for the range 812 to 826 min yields 1.34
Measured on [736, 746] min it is 1.27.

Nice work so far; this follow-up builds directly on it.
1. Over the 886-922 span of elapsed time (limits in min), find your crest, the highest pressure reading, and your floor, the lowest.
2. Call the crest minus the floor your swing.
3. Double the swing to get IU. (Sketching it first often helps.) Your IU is 1.2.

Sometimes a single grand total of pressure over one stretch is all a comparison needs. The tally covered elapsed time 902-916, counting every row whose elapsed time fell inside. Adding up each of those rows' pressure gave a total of 3.0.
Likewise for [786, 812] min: 7.1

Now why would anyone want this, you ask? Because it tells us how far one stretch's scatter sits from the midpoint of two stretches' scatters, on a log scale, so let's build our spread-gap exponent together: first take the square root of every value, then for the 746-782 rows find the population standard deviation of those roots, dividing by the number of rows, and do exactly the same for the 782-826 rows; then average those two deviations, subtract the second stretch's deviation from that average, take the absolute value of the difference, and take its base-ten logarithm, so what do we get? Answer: -2.1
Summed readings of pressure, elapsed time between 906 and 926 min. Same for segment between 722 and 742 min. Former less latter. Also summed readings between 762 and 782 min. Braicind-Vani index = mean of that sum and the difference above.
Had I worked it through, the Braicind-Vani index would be 1.7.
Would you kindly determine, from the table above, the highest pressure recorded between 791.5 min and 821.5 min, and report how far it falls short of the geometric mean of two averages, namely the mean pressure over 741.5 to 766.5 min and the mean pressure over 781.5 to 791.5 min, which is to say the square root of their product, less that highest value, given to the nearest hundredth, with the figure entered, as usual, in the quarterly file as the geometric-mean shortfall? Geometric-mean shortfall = -0.19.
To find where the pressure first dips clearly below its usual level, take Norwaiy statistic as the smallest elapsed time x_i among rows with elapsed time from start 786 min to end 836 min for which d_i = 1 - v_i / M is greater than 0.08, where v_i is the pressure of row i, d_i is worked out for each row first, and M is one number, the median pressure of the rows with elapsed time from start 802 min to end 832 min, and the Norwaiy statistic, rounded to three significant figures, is 834 min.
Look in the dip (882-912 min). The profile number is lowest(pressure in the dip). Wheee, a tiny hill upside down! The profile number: 1.037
